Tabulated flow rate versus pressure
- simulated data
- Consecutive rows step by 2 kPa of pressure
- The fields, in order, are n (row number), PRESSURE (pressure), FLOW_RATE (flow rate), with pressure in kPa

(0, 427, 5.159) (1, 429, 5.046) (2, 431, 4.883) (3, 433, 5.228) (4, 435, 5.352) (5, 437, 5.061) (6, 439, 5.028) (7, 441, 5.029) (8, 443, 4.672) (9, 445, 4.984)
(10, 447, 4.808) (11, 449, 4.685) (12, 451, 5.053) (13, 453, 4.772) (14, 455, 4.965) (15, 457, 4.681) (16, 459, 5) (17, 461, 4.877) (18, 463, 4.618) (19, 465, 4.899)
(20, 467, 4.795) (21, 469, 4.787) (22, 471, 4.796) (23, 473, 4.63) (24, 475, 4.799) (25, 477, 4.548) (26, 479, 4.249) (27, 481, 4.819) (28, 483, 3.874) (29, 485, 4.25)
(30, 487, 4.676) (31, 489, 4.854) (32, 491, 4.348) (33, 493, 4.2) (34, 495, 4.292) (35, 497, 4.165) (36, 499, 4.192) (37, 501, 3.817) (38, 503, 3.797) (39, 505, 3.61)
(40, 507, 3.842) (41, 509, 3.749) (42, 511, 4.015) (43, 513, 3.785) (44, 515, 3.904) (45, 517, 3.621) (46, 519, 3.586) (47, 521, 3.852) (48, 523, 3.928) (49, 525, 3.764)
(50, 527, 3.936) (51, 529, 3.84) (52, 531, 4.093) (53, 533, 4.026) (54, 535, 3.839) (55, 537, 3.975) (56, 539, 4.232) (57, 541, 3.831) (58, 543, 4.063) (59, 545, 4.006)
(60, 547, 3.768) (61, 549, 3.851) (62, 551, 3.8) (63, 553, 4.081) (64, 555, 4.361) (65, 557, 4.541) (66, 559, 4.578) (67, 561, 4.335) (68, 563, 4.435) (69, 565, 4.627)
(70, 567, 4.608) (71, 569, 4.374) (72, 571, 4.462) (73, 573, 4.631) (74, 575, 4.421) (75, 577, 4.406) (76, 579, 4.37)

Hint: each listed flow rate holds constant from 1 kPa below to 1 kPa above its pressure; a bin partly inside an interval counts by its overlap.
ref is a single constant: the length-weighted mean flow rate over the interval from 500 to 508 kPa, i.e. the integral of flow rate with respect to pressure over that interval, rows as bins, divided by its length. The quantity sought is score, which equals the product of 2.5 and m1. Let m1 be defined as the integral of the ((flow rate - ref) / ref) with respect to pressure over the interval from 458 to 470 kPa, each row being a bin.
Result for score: 8.5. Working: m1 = 3.4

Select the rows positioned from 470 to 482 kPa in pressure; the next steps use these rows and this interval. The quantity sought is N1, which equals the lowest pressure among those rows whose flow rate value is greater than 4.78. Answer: 471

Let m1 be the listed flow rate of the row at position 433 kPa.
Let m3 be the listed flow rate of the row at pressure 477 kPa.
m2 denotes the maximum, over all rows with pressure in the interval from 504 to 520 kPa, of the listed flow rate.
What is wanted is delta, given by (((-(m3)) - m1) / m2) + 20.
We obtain 17.6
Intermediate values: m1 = 5.228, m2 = 4.015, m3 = 4.548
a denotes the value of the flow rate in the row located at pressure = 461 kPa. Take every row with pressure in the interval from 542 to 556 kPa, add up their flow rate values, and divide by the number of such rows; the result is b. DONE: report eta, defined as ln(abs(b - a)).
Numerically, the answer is -0.12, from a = 4.877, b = 4.0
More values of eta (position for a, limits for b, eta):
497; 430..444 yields -0.14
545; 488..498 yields -1.01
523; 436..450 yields -0.03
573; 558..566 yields -1.99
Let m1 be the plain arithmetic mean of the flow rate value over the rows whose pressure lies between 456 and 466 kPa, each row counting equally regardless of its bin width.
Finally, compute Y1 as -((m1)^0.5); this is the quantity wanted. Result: -2.19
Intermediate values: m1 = 4.8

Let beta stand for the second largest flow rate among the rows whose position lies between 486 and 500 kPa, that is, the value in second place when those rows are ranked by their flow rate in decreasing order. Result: 4.676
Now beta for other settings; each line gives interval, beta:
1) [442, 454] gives 4.984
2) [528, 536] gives 4.026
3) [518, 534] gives 4.026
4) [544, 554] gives 4.006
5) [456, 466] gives 4.899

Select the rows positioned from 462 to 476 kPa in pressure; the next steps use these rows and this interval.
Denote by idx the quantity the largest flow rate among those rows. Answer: 4.899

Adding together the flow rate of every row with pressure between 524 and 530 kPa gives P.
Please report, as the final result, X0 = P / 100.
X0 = 0.12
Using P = 12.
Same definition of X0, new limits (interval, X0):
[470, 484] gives 0.32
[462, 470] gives 0.19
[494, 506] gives 0.24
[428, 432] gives 0.10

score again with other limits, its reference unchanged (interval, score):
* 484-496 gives 5.3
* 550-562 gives 4.1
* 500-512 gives 0.3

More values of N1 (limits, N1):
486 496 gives 489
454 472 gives 455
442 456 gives 445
